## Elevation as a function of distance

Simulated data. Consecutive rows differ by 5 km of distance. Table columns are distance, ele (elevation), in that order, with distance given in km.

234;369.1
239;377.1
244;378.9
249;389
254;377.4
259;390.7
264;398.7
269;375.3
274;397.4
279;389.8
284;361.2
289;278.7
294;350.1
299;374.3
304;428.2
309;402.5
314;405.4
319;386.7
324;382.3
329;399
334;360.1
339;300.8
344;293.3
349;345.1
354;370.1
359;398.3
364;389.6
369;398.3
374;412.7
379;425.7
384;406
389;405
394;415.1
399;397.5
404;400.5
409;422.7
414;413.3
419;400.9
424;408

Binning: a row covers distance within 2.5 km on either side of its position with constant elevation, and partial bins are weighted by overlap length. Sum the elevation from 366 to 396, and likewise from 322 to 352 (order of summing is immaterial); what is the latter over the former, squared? 0.71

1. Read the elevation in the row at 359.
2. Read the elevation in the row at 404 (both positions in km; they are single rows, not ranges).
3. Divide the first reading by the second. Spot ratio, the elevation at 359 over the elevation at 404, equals 0.99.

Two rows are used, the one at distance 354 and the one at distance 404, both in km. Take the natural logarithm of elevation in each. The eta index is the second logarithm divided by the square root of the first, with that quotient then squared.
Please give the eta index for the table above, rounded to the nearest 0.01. 6.07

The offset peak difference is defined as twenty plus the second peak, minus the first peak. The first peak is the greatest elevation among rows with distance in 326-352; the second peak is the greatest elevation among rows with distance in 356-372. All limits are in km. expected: 19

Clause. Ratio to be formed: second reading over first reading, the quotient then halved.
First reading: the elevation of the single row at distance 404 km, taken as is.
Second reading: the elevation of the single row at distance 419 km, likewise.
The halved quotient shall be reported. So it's 0.500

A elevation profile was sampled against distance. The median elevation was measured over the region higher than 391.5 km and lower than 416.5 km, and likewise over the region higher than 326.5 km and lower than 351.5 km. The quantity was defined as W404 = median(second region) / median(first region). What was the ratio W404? 0.83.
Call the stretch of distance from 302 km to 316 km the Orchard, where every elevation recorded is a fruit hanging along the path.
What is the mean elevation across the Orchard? 412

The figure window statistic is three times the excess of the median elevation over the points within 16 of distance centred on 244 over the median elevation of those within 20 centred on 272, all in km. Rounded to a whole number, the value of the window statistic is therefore -44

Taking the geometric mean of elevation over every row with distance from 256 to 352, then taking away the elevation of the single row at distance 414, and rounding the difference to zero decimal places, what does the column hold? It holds -46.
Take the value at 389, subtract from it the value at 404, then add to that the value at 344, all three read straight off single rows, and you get 298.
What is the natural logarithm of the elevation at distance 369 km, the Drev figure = 5.99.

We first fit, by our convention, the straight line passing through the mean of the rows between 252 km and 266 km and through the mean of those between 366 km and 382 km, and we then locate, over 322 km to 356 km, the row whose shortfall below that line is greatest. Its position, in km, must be 344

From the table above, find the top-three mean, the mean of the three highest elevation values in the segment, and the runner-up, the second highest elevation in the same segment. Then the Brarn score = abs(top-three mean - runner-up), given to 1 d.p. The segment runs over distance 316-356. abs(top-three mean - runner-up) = 2.6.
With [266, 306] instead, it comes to 7.7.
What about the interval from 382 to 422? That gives 1.9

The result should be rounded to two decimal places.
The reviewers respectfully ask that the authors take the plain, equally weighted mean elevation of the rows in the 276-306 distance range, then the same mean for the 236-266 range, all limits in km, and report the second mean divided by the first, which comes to 1.06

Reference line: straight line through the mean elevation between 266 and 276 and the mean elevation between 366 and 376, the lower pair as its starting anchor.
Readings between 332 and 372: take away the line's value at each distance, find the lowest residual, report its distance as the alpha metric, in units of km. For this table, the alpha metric 344 km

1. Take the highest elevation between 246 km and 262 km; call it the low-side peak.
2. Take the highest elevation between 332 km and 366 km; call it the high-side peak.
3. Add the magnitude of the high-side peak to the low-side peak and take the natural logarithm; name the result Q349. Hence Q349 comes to 6.67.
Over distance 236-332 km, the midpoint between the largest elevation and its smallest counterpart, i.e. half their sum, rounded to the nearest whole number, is 353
